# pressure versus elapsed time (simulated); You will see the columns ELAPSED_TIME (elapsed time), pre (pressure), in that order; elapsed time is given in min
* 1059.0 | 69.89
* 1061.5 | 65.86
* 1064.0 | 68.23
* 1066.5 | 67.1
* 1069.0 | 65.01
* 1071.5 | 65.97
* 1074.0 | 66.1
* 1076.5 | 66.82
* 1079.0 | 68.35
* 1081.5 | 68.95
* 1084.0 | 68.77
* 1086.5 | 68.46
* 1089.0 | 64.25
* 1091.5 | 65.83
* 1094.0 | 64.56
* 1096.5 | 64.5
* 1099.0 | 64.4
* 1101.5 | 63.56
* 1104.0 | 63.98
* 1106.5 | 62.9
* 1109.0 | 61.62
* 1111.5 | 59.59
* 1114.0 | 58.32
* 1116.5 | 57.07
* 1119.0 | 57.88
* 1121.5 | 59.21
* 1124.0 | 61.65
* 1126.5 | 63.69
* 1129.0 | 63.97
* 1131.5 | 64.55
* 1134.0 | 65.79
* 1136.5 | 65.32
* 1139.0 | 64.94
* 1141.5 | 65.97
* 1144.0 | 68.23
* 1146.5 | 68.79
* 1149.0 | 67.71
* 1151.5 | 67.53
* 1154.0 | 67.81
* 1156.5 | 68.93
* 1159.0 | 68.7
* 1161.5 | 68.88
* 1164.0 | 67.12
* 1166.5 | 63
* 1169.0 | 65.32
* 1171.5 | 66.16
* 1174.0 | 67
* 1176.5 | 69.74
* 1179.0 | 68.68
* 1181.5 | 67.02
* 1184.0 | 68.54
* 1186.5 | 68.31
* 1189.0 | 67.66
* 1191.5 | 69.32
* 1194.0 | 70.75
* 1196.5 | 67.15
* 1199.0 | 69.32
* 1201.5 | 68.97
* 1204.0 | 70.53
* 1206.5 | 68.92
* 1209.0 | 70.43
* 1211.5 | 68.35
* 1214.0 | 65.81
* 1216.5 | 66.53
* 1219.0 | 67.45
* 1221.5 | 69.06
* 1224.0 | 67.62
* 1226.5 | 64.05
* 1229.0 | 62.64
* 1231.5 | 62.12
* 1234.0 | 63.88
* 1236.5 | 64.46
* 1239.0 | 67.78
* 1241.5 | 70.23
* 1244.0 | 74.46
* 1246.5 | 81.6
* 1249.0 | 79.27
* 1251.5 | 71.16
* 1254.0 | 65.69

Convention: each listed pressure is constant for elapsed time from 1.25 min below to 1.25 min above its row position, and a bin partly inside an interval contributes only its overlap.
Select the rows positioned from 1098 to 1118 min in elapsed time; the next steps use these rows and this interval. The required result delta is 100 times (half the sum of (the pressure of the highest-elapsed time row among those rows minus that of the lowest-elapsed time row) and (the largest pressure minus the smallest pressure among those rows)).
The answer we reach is 0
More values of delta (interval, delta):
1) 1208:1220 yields 82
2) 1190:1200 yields 180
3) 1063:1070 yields 0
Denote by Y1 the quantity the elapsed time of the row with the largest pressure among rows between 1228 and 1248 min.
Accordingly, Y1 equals 1246.5 min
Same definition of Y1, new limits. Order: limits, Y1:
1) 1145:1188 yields 1176.5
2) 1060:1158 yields 1081.5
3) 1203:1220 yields 1204.0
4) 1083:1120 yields 1084.0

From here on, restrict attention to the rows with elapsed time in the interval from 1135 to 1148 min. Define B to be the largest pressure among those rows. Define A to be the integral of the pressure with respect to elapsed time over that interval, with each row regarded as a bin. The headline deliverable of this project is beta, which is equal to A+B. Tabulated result 935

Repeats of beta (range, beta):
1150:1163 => 957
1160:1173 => 929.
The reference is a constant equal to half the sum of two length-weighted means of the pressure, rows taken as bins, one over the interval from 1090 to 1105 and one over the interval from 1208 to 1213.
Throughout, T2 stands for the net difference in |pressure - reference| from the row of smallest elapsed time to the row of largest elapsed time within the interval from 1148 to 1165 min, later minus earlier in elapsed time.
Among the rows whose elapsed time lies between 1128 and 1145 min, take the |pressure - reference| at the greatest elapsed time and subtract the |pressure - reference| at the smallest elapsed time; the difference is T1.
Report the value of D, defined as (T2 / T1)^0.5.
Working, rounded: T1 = -1.4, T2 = -0.6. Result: 0.6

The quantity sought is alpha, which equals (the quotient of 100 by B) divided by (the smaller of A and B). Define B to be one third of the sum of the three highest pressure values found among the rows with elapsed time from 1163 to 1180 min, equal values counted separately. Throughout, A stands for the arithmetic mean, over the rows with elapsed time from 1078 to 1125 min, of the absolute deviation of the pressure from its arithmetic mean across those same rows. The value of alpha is 0.5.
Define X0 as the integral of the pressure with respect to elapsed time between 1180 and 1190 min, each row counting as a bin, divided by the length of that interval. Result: 67.9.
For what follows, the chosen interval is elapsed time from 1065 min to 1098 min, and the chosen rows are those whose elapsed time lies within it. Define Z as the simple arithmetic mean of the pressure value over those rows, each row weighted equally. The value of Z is 67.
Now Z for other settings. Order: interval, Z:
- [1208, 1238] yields 66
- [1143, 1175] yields 67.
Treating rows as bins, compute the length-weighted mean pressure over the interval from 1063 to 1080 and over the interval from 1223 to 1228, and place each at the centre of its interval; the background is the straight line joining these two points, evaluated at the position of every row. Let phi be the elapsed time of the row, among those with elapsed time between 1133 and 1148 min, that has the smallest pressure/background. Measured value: 1139.0 min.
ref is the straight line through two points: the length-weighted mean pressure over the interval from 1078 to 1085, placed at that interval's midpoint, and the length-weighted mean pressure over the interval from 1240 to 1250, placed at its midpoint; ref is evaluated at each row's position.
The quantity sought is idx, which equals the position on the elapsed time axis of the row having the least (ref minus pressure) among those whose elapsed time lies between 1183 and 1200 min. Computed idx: 1194.0 min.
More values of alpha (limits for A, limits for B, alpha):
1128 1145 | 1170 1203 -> 1.5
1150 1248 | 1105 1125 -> 0.8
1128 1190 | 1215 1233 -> 1.0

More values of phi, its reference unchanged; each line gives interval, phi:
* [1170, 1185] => 1171.5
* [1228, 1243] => 1231.5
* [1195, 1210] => 1196.5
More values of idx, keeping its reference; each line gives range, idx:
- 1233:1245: 1244.0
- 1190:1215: 1194.0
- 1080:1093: 1081.5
